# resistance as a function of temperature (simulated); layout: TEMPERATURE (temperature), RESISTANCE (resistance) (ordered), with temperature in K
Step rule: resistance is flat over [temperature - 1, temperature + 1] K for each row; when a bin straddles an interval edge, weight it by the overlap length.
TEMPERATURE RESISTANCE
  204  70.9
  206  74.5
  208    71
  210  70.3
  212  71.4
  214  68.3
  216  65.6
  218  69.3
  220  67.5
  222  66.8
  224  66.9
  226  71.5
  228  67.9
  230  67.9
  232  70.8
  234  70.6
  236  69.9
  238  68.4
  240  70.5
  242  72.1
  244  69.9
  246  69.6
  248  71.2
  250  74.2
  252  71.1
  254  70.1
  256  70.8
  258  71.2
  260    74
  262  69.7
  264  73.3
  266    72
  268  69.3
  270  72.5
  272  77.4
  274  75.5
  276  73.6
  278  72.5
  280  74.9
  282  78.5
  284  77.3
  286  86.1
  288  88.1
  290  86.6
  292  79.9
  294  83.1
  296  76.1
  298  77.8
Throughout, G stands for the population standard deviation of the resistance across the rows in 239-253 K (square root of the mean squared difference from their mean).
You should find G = 1.4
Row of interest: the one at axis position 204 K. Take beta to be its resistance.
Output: 70.9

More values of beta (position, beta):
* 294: 83.1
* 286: 86.1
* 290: 86.6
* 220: 67.5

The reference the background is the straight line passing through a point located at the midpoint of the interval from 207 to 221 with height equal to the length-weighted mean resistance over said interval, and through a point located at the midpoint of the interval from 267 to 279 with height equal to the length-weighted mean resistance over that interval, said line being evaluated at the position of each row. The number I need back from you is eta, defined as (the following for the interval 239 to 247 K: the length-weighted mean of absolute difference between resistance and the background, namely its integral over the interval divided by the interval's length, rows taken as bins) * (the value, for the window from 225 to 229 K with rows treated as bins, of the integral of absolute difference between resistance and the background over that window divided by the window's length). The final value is 2.2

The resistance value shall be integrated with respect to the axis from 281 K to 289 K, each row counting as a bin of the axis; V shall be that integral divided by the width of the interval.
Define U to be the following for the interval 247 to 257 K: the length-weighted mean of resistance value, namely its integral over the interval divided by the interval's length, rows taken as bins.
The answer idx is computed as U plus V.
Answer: 154.0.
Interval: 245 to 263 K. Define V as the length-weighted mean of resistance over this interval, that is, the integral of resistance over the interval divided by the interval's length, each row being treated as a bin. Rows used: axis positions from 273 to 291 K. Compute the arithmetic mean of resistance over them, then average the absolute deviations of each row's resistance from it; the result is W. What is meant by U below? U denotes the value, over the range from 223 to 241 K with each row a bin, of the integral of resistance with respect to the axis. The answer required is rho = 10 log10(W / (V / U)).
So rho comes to 19.5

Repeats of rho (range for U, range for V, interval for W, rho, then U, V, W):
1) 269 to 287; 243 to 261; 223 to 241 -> 14.4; 1377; 71.3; 1.4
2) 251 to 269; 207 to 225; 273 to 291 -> 19.8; 1283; 68.6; 5.1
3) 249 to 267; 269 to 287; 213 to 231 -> 12.9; 1293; 76.5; 1.2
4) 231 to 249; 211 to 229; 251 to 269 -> 13.5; 1266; 68.4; 1.2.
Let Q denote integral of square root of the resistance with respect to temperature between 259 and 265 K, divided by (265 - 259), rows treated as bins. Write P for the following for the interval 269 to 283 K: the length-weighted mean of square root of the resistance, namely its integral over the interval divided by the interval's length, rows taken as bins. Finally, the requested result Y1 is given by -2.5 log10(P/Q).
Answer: -0.02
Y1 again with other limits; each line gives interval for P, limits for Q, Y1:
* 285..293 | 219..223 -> -0.13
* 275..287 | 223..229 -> -0.06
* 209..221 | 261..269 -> 0.02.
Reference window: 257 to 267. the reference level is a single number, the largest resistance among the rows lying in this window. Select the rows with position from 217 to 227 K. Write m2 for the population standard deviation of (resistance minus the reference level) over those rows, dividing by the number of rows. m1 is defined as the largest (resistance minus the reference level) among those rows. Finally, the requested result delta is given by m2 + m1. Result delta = -0.7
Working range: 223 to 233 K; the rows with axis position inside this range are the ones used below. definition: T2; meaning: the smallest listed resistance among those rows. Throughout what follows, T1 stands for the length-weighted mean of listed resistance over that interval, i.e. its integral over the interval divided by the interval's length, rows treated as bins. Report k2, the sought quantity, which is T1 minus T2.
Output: 2.1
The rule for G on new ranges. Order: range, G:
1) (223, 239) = 1.6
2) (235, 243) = 1.3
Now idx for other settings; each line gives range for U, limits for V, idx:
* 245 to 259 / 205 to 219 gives 141.2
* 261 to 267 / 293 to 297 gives 151.3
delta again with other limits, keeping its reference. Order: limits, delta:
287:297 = 18.5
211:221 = -0.7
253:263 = 1.5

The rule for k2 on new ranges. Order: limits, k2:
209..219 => 3.4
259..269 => 2.4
